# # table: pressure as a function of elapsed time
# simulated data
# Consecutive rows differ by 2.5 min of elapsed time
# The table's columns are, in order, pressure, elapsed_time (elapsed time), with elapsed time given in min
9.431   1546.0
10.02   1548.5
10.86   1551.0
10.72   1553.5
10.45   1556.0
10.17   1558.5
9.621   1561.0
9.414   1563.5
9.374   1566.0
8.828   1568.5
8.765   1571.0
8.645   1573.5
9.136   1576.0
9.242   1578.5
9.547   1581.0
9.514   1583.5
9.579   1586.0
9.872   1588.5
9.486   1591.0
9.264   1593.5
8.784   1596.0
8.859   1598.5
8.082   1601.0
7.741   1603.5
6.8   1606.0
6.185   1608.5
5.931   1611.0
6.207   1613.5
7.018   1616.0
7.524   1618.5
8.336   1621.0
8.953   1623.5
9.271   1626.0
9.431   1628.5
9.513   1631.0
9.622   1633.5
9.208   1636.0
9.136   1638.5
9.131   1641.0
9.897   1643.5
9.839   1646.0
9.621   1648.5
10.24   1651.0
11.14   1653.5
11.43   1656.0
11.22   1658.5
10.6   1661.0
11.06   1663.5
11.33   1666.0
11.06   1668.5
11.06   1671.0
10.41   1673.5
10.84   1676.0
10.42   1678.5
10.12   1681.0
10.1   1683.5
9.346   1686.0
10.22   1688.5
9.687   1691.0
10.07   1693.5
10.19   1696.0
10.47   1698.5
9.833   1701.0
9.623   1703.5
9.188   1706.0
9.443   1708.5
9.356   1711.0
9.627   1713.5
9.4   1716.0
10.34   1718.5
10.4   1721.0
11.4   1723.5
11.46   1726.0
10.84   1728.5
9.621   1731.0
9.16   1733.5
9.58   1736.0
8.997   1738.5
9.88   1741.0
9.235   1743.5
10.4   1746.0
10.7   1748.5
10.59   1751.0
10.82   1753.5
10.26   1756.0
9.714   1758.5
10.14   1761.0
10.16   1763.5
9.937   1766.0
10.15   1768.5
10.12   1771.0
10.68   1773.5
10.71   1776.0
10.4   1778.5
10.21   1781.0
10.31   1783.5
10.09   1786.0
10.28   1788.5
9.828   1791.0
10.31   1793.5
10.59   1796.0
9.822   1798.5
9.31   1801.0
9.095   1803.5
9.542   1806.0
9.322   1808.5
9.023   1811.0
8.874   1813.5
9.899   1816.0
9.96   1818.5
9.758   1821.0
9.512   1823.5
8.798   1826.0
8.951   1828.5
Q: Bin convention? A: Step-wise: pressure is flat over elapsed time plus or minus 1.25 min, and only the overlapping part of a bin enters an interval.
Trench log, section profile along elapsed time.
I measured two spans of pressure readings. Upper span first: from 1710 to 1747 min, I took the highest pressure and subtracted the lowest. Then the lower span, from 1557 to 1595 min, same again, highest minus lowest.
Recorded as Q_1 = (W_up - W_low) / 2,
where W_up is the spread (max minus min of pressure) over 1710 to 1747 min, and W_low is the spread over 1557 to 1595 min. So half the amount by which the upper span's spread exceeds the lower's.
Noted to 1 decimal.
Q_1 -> 0.5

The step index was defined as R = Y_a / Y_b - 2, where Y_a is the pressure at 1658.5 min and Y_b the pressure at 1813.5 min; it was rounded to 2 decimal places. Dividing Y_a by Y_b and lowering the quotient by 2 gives -0.74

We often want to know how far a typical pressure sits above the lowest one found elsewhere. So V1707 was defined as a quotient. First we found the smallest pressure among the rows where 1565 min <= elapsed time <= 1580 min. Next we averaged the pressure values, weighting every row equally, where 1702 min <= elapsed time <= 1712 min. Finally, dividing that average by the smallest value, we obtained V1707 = 1.09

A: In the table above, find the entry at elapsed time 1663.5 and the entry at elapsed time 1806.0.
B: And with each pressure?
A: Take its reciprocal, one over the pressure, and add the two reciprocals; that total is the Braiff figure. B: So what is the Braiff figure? 0.195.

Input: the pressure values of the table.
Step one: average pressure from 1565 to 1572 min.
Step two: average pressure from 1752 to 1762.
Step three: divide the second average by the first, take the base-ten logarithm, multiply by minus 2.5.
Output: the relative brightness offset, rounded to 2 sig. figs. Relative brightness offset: -0.14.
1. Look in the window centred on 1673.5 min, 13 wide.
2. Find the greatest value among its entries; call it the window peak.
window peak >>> 11.06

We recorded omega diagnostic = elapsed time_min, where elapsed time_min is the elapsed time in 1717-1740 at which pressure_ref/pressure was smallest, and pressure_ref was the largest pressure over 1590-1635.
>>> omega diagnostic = 1726.0 min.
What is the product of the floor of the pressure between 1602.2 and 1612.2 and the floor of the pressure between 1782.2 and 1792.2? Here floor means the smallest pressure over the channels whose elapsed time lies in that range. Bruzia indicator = 58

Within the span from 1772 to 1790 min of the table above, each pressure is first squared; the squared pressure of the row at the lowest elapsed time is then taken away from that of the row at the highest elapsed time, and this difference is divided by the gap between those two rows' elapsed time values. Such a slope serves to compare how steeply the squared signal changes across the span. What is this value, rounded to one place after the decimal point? -0.6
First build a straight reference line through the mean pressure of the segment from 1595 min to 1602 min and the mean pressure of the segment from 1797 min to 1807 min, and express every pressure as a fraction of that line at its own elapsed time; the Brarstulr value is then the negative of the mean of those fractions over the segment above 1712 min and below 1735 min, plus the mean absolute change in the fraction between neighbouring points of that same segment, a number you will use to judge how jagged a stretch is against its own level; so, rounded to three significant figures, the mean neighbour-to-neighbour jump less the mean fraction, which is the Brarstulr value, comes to -1.06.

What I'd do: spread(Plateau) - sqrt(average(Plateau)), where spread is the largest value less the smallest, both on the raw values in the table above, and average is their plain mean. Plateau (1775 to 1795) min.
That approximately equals -2.3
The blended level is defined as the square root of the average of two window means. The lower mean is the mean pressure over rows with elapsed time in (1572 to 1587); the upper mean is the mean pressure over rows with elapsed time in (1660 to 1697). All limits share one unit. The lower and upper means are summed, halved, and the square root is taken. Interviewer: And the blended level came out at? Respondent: 3.14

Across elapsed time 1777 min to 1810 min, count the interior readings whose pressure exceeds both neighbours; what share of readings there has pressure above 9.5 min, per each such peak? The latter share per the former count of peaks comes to 0.2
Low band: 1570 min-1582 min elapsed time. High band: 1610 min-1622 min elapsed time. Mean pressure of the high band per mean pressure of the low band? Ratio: 0.77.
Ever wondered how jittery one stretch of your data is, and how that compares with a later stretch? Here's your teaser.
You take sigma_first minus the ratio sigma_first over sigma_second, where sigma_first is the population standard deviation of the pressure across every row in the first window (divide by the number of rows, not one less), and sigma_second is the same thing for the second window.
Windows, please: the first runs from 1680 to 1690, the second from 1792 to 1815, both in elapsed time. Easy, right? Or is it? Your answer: -0.28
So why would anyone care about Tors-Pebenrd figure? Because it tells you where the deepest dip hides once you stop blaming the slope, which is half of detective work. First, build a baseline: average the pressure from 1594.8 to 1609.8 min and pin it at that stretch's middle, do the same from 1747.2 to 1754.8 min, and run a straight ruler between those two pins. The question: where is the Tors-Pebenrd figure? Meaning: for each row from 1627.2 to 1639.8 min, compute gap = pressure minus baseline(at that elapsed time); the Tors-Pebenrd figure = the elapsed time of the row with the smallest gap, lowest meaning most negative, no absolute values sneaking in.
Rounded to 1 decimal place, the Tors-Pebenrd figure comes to 1638.5 min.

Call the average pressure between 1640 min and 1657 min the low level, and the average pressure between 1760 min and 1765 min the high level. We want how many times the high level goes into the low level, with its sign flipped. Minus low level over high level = -1.00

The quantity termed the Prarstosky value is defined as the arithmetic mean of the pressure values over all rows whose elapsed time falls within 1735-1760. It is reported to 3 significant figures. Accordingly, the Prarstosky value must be 10.0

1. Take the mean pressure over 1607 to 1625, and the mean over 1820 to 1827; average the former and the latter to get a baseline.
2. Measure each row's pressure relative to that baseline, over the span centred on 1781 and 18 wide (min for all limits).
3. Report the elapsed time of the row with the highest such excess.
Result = 1776.0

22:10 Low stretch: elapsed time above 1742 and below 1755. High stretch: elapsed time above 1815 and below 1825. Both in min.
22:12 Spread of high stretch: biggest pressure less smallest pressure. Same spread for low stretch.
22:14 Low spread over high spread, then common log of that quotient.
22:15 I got 0.55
